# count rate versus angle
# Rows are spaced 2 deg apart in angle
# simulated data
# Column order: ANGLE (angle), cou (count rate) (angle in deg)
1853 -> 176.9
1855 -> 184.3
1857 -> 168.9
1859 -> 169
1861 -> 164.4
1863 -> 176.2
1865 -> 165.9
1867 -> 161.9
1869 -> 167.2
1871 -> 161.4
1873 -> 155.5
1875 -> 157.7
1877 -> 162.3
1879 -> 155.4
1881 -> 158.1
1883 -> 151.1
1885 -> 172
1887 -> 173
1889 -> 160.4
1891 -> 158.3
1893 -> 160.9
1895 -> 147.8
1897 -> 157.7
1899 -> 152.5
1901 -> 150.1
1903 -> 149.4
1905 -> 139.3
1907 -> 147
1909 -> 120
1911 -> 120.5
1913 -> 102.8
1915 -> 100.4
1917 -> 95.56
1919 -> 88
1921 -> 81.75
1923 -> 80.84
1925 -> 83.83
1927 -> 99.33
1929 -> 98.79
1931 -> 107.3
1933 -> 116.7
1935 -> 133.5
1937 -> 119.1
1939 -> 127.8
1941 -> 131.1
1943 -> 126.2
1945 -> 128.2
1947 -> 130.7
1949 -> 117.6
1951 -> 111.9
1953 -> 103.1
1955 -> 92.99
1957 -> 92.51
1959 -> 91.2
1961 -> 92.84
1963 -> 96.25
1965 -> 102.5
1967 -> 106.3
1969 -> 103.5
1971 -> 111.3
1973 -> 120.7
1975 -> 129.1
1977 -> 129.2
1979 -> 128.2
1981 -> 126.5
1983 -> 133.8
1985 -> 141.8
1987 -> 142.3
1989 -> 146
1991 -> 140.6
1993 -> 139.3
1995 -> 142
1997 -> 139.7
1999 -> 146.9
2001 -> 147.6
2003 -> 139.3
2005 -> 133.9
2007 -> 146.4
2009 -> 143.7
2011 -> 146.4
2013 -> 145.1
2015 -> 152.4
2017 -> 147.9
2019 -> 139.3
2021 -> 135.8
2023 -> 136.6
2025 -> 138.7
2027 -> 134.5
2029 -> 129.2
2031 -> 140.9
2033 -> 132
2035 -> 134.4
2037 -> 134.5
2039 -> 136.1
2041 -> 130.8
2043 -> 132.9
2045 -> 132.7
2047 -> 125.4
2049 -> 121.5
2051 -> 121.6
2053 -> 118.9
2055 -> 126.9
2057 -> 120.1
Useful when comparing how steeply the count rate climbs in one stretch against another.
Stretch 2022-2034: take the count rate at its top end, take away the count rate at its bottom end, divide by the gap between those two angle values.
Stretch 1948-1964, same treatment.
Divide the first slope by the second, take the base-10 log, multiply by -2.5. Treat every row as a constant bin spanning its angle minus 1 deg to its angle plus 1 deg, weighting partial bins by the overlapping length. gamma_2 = 1.3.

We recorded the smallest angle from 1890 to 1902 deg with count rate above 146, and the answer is 1891 deg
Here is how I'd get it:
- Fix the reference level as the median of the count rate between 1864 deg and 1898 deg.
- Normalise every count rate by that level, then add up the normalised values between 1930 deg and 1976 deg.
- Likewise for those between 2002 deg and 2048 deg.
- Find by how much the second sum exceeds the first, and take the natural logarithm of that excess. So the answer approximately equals 1.3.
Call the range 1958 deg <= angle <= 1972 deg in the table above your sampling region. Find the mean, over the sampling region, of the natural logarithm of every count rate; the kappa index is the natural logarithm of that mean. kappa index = 1.53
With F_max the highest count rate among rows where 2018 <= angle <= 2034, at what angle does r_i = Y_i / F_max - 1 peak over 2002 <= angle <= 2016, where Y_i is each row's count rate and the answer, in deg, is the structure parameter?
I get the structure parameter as 2015 deg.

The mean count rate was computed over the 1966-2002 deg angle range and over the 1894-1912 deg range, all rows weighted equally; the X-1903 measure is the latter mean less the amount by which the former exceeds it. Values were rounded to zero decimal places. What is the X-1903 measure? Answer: 153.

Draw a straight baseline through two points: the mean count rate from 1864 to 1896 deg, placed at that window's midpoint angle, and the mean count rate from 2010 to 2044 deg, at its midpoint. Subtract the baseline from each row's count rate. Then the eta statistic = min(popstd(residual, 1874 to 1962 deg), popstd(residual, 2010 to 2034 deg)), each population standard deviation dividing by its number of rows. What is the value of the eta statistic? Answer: 5.8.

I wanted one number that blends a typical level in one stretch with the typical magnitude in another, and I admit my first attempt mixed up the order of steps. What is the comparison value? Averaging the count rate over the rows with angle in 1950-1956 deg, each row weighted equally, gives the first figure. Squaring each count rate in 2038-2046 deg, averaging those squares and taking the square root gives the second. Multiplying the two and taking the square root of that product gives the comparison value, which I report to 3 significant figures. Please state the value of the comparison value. 117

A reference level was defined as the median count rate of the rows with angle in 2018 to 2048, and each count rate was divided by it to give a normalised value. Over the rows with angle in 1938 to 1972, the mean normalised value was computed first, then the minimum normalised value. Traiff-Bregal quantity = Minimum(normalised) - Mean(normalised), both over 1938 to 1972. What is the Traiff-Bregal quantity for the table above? -0.14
